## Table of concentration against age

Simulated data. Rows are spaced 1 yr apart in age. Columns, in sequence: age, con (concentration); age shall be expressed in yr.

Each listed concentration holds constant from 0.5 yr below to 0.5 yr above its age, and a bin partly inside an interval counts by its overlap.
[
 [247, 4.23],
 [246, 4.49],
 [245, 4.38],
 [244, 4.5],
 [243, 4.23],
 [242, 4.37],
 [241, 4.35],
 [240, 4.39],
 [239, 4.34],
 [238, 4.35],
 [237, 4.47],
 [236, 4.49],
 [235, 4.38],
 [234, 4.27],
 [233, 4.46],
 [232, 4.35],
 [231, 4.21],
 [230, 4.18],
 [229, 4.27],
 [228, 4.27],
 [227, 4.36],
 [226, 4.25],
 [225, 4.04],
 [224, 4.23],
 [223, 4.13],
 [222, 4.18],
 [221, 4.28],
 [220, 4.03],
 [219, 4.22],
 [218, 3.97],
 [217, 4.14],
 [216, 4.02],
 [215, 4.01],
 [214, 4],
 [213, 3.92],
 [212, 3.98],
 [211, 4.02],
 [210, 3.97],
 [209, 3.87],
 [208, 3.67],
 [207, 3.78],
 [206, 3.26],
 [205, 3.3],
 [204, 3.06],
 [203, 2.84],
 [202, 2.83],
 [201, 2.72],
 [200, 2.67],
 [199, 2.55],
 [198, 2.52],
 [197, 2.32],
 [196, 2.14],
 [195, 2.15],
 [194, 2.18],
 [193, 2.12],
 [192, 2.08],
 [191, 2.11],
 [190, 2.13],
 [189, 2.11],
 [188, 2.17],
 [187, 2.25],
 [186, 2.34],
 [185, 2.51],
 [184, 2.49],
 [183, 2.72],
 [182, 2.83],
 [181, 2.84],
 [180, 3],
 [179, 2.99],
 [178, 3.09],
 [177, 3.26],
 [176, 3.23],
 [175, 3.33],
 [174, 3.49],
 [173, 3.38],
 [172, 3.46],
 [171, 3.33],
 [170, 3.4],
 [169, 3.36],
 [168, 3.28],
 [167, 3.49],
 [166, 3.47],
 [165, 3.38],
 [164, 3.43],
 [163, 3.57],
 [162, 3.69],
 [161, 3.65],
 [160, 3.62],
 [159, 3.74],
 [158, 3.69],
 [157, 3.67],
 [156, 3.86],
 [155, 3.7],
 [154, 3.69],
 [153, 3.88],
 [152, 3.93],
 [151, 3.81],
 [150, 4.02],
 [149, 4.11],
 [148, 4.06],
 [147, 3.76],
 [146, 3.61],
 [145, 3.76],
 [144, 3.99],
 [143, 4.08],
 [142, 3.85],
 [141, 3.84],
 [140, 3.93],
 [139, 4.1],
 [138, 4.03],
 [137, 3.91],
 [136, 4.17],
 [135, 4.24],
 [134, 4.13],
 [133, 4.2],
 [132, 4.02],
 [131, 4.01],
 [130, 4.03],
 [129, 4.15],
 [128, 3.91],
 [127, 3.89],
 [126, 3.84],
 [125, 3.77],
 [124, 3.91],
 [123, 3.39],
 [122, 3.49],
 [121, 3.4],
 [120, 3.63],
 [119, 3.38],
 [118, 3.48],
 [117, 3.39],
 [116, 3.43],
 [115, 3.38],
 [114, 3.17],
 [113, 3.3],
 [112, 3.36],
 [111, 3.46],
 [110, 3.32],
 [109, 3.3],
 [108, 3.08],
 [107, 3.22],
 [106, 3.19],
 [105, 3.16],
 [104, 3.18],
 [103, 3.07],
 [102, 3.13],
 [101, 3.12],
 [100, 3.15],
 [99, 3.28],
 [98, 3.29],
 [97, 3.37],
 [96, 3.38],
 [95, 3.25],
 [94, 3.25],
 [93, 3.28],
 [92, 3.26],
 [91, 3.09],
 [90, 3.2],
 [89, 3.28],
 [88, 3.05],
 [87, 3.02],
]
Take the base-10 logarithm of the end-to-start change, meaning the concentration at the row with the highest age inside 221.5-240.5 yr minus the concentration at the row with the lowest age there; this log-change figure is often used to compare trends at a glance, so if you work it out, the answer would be -0.68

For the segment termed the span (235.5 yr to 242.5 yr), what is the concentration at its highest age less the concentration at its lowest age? -0.1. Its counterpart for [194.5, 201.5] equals 0.6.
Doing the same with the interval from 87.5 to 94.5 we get 0.2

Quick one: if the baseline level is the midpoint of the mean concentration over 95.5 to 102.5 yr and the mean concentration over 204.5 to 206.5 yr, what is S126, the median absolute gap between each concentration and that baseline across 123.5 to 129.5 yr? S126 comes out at 0.6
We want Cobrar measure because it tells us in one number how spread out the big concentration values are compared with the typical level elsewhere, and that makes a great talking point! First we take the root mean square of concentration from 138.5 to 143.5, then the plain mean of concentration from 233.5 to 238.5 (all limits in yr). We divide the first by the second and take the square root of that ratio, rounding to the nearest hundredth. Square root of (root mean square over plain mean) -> 0.95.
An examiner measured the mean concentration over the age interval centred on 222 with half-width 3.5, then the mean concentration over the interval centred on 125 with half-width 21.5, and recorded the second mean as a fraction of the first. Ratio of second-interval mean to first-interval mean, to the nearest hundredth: 0.88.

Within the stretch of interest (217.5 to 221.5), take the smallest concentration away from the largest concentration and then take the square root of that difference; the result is 0.56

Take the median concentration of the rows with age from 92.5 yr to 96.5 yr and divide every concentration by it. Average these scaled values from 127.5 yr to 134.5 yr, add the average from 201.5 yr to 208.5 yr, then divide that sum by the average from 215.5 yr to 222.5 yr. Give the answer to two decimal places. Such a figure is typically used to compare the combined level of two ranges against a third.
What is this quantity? 1.77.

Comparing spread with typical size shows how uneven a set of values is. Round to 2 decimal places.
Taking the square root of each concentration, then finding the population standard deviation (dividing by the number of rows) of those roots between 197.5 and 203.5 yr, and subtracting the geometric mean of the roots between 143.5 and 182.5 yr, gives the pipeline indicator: -1.84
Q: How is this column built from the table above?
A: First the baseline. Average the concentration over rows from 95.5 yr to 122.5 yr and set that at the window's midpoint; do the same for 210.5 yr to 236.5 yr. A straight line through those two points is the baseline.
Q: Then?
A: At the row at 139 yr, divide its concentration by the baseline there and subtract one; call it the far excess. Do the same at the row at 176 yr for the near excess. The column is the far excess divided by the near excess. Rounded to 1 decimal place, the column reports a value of -1.1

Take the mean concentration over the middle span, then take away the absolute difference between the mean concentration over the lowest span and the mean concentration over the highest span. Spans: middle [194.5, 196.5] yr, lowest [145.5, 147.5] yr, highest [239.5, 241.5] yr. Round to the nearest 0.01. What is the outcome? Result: 1.46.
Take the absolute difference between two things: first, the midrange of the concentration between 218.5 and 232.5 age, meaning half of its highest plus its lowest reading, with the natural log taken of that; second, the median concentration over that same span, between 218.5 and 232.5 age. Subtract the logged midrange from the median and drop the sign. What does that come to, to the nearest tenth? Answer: 2.8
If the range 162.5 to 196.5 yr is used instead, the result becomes 2.0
